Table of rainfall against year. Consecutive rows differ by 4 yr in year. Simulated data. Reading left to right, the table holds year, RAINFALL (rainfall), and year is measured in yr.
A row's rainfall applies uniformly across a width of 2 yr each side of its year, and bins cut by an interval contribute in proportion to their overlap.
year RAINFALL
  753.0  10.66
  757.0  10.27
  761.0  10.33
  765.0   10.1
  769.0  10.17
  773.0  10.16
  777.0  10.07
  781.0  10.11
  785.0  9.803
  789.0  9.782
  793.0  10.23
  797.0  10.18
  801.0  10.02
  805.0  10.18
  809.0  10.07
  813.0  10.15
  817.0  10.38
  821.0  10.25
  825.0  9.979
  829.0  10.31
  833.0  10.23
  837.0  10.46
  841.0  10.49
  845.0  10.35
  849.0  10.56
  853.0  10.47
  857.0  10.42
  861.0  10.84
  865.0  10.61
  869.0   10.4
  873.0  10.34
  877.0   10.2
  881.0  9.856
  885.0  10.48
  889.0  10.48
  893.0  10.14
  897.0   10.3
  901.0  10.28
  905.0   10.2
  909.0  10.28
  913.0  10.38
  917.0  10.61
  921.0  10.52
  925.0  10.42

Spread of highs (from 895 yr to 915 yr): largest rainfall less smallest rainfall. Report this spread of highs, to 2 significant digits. 0.18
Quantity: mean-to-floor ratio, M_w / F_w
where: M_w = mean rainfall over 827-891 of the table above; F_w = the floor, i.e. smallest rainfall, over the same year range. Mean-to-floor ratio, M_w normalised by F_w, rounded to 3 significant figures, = 1.06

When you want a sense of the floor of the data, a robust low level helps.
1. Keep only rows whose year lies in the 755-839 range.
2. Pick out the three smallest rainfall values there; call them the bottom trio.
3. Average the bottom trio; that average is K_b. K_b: 9.9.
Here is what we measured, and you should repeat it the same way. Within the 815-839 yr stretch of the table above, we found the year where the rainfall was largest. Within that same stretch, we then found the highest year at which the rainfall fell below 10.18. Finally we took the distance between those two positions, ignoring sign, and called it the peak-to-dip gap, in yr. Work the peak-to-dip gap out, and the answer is 12 yr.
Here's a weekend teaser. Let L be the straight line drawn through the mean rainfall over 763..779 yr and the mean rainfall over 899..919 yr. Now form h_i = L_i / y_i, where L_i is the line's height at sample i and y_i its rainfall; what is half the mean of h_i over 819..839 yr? 0.499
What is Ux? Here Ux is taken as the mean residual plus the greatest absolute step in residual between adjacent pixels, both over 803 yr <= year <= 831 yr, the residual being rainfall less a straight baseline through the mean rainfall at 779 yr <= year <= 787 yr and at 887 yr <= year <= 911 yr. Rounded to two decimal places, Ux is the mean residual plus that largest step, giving 0.46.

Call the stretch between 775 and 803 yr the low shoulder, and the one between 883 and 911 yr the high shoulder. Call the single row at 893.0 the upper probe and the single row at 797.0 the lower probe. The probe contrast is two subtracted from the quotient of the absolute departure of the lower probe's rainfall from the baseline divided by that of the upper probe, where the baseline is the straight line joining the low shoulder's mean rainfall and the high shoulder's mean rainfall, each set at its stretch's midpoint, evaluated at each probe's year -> -1.2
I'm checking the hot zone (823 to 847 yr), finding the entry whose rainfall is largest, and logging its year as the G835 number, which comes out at 841.0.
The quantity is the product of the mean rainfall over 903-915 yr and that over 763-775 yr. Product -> 104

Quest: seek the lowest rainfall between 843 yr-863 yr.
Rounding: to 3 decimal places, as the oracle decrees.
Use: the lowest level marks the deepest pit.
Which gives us 10.350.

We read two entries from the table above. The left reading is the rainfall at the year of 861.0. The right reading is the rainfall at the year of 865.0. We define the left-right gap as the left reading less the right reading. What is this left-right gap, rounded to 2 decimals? 0.23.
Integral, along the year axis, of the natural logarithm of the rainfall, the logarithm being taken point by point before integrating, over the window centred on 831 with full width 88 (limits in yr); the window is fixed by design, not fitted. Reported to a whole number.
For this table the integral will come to 205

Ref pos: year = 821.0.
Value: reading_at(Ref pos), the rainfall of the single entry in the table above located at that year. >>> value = 10.25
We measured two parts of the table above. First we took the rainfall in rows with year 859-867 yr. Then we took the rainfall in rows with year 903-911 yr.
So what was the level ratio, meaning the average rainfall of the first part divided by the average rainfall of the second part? 1.05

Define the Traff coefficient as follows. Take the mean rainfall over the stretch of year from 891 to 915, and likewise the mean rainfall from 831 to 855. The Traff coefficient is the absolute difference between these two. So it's 0.16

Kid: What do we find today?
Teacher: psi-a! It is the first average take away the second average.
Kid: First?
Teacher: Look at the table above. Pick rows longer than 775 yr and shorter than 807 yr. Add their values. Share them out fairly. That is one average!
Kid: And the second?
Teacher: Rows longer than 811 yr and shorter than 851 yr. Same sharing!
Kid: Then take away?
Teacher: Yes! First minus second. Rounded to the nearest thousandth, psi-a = -0.269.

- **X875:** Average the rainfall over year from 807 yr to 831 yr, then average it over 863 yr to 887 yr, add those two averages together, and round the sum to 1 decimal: 20.5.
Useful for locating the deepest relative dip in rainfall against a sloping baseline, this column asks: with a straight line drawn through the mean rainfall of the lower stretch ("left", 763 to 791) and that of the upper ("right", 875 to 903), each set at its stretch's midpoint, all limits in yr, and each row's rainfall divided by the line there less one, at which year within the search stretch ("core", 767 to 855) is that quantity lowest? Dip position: 789.0 yr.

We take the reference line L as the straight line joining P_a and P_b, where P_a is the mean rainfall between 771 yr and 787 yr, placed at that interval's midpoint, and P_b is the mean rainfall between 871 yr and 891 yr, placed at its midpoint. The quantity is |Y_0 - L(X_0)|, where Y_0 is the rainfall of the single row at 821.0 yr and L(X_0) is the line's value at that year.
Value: 0.12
